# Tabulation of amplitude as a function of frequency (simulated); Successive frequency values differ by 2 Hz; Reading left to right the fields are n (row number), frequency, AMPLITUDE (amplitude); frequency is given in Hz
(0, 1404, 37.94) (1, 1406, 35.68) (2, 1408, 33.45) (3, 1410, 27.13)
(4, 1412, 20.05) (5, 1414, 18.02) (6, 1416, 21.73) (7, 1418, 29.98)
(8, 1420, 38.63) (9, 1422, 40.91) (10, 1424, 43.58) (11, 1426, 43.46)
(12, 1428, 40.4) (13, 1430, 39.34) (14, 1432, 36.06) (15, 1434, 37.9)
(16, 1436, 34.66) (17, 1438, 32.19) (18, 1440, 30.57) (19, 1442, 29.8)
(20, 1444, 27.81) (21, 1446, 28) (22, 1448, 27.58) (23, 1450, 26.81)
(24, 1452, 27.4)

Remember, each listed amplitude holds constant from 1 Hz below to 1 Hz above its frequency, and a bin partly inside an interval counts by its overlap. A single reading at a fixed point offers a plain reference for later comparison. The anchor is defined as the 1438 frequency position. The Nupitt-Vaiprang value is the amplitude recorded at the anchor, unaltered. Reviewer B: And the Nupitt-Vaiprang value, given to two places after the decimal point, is 32.19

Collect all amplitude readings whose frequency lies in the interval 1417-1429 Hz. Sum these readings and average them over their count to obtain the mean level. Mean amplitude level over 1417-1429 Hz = 39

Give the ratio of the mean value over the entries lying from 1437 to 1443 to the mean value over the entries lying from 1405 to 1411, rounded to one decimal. 1.0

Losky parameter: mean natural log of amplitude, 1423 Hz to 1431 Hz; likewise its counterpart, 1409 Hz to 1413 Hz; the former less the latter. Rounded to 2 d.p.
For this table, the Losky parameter 0.58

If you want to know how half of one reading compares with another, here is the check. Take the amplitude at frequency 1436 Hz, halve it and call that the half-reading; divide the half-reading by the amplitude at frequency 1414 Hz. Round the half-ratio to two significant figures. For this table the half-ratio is 0.96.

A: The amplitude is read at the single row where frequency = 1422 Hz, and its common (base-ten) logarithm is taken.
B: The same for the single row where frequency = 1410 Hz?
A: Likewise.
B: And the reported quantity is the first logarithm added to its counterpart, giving 3.05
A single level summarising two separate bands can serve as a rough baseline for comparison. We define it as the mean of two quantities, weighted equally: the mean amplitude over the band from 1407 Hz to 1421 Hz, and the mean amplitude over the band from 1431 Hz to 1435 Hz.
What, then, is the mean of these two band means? 32.0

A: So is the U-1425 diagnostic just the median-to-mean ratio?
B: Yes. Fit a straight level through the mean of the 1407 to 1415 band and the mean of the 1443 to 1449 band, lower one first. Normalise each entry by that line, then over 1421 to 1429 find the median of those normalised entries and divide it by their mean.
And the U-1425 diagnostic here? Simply 1.01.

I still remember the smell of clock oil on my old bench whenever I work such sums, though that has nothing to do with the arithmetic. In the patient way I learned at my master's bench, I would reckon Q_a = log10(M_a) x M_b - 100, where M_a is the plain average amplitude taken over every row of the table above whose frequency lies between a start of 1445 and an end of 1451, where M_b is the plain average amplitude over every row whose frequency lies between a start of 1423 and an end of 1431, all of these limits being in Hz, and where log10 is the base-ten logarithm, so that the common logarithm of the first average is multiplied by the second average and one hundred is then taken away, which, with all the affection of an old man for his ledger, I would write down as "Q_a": -40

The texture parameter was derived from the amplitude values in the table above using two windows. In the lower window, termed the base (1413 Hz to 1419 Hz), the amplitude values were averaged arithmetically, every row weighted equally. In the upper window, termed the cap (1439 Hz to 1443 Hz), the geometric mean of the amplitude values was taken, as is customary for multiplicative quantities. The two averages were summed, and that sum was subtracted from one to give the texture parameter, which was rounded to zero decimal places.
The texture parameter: -52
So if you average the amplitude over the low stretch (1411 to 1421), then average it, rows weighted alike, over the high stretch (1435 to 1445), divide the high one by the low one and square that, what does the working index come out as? 1.46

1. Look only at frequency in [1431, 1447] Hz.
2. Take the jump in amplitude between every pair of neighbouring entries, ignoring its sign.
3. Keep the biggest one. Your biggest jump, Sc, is 3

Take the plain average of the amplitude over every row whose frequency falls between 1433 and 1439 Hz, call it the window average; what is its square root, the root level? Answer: 5.9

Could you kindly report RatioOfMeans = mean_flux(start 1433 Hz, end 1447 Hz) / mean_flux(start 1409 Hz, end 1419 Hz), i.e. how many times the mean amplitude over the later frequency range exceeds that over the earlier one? 1.35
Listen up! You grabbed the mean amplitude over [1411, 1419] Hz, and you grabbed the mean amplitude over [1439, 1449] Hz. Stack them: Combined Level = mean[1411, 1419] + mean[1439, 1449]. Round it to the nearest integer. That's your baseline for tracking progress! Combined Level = 51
